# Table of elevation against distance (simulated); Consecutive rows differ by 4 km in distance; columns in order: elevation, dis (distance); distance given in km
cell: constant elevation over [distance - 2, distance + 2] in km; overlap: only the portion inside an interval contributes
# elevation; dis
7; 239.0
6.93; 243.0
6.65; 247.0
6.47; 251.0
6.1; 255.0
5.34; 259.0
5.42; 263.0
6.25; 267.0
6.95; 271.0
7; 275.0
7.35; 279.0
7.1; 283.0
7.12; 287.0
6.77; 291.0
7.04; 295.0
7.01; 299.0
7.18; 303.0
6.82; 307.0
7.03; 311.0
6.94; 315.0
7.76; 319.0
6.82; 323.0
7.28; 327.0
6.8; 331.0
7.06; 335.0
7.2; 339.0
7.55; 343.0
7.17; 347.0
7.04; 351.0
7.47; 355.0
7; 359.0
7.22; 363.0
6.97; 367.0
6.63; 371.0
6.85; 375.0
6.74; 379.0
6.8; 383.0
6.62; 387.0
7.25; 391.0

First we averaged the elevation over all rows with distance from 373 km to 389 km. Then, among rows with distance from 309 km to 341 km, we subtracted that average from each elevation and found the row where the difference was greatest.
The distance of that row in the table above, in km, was 319.0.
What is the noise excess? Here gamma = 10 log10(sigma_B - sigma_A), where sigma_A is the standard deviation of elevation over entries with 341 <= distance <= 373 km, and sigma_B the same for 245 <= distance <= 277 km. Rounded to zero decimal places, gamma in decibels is -5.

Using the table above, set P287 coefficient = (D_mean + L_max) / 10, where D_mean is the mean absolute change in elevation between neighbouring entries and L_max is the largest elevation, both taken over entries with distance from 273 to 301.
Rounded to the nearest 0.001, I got 0.756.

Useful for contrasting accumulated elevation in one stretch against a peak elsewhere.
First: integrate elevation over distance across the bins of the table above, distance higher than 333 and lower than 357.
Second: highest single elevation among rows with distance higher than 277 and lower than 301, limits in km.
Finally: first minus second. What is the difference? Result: 167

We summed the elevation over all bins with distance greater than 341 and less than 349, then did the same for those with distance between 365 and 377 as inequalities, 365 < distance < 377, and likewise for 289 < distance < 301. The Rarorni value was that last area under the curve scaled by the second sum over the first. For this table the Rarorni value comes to 29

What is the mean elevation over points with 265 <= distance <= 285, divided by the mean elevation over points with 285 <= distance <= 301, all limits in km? 0.992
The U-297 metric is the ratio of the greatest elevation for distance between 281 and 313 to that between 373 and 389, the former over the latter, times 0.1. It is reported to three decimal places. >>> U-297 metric 0.105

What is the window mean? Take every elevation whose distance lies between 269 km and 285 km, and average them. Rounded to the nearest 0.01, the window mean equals 7.10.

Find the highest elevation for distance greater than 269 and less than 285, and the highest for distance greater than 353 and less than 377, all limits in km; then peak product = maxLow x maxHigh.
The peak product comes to 55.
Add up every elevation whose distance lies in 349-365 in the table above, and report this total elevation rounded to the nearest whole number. 29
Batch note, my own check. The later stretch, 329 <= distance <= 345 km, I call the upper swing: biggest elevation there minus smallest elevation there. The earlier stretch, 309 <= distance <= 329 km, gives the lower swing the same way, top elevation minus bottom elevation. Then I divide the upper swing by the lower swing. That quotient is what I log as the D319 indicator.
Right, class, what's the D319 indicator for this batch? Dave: 0.80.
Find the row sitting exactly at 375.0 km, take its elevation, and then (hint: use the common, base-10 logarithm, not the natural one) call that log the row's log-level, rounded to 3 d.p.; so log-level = 0.836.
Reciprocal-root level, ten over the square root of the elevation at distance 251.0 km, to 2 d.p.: 3.93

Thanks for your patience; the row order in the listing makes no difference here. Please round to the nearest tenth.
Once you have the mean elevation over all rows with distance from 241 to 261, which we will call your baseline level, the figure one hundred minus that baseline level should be 93.7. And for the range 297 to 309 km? 93.0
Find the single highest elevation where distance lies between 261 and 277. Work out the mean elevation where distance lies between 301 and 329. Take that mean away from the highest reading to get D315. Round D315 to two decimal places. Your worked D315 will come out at -0.12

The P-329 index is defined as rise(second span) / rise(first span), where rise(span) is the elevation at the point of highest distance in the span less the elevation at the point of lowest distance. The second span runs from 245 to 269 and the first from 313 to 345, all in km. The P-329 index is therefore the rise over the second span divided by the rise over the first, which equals -0.7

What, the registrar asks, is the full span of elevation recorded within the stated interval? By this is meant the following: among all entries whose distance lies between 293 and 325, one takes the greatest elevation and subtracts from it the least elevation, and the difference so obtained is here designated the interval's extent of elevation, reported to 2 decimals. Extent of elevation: 0.94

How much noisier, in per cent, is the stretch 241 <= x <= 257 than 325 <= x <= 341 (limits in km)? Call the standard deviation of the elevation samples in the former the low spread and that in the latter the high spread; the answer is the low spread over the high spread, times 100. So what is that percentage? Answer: 165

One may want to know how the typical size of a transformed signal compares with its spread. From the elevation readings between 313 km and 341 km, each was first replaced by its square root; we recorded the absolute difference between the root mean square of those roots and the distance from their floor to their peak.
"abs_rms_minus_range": 2.49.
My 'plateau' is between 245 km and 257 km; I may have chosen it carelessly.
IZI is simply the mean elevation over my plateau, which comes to 6.41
